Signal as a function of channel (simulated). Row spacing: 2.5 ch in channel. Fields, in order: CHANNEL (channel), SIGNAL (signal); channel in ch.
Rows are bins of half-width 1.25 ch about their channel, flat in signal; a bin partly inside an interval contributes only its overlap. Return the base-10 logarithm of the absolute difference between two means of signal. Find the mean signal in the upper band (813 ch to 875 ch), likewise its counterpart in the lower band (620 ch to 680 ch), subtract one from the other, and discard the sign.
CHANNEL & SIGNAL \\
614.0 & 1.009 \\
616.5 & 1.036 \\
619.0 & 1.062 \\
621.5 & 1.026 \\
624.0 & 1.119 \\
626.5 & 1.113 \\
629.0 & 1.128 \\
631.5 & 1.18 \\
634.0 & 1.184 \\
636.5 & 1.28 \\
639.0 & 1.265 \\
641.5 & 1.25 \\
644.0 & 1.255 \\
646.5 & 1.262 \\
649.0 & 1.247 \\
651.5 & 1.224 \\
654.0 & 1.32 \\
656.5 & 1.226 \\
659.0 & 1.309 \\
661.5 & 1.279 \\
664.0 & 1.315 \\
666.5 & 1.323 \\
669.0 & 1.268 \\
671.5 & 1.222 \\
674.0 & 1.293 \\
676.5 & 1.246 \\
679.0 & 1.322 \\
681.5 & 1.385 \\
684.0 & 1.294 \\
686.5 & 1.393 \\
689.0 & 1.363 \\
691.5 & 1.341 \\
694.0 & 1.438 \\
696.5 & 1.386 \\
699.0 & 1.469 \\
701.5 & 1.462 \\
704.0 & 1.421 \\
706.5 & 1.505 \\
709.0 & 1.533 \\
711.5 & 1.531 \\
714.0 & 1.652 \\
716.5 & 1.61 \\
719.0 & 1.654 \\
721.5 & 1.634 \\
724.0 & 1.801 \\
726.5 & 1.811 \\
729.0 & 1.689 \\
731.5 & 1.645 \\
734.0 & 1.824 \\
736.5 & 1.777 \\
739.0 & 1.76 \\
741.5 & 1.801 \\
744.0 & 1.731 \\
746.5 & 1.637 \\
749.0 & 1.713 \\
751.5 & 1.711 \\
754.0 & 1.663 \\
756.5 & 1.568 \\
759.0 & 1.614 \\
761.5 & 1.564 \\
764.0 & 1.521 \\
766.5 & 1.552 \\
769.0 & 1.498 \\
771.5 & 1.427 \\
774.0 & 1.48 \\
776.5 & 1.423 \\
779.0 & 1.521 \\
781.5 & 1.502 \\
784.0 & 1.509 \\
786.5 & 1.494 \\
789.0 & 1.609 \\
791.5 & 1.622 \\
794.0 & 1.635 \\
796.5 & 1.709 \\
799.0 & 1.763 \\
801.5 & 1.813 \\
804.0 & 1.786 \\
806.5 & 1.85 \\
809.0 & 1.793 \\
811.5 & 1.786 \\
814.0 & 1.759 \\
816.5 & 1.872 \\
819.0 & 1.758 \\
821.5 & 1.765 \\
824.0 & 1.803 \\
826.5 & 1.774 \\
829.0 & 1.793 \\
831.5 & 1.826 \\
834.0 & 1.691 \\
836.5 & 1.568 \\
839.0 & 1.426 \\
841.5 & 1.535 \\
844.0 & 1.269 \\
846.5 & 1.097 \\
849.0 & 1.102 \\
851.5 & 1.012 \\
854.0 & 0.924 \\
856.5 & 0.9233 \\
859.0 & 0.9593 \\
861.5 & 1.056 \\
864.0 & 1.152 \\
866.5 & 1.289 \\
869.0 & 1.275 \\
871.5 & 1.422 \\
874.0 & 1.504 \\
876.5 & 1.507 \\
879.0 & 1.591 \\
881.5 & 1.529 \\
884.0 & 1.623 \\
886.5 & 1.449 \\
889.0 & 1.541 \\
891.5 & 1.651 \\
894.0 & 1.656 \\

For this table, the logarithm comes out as -0.7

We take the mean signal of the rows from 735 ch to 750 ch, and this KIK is 1.7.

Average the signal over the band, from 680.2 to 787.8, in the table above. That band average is 1.57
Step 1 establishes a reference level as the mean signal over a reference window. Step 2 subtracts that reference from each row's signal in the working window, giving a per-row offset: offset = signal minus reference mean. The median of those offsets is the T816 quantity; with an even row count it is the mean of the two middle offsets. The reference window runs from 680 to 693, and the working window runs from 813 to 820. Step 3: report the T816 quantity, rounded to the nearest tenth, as 0.4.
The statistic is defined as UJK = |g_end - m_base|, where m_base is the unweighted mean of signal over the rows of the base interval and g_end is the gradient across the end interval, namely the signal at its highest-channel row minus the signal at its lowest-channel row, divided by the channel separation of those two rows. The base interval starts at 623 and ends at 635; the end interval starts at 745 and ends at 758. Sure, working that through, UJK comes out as 1.15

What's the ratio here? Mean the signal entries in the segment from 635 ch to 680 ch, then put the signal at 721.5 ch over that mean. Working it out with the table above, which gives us 1.28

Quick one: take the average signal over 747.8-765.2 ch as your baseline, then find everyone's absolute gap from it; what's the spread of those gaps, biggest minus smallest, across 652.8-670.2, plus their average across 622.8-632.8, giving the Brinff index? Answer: 0.58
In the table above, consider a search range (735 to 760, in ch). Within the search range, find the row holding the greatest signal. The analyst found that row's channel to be 741.5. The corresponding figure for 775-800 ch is 799.0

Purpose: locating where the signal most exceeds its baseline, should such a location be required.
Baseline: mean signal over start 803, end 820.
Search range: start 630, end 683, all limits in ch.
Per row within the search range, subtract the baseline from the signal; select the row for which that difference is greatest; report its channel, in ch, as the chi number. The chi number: 681.5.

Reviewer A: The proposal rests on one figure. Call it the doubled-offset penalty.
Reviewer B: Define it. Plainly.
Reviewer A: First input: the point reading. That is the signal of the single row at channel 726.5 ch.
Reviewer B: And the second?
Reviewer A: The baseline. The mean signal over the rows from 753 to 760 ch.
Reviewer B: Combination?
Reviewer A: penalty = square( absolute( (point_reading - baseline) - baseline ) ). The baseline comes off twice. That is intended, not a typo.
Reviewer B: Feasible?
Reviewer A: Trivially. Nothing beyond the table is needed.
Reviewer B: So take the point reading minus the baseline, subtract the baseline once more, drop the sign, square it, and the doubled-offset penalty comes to 2.0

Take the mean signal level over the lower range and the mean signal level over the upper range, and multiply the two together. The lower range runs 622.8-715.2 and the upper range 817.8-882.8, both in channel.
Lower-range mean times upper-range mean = 1.9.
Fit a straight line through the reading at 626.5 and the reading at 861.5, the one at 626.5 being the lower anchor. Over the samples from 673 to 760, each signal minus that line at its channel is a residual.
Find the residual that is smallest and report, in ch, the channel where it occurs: 676.5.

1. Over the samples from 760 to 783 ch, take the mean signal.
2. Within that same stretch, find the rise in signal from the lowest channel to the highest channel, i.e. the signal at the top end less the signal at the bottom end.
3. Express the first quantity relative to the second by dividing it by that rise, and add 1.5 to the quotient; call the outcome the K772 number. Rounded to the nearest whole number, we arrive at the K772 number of -23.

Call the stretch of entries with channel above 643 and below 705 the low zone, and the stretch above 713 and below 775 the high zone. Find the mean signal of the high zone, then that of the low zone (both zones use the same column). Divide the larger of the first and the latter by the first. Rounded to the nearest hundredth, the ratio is 1.00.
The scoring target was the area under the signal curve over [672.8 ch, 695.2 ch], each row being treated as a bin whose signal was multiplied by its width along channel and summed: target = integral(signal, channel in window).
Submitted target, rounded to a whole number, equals 30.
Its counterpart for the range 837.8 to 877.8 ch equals 49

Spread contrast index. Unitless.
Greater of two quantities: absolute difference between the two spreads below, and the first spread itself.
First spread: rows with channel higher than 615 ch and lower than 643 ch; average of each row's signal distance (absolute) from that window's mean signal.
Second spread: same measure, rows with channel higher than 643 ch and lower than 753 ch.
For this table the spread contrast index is 0.103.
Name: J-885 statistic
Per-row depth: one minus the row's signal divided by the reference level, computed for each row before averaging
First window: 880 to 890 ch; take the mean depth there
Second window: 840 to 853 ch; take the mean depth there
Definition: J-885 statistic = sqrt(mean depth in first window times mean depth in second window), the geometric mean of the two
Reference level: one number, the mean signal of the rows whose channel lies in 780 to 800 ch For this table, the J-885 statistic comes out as 0.10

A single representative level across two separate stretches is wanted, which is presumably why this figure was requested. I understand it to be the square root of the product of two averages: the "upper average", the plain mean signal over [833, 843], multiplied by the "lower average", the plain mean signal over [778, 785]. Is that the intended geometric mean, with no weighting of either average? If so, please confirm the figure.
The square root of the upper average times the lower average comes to 1.53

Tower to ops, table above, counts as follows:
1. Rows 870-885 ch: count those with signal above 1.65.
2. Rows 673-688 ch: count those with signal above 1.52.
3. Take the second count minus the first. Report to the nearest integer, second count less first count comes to 0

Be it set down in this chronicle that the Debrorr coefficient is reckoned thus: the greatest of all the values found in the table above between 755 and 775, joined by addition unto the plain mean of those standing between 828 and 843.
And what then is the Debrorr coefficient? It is 3.25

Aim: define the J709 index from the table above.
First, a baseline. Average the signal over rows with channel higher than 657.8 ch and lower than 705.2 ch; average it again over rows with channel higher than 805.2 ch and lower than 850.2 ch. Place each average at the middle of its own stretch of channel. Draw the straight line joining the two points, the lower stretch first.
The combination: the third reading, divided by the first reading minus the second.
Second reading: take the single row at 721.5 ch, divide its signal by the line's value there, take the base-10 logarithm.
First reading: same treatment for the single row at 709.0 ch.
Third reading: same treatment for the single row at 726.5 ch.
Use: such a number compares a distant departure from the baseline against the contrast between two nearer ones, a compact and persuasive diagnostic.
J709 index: -5.1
